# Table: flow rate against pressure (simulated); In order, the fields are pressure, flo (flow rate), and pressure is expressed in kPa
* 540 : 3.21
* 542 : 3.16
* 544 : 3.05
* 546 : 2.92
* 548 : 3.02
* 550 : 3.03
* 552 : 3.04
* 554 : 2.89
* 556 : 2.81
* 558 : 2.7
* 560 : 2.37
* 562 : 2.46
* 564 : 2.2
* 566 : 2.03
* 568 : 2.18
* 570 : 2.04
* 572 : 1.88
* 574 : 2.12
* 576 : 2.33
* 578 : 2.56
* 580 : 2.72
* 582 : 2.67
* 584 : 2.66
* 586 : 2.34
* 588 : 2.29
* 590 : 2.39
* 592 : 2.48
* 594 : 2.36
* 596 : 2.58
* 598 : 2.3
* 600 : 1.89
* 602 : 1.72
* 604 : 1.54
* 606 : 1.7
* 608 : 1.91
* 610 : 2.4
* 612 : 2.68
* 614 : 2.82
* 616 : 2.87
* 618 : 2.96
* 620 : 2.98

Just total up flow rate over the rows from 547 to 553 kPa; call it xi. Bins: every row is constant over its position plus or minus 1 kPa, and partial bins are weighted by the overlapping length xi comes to 9.1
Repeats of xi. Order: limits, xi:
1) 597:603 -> 5.9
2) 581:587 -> 7.7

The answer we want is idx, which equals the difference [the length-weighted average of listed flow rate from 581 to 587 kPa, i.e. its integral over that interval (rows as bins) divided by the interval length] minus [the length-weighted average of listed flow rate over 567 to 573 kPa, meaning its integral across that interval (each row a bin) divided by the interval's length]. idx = 0.5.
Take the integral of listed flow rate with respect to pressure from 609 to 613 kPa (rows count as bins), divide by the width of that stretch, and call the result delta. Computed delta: 2.5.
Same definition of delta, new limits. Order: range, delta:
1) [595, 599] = 2.4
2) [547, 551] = 3.0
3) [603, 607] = 1.6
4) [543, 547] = 3.0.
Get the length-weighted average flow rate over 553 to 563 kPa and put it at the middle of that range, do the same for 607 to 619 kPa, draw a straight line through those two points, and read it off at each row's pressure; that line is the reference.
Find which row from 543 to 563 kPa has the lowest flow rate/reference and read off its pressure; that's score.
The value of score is 560 kPa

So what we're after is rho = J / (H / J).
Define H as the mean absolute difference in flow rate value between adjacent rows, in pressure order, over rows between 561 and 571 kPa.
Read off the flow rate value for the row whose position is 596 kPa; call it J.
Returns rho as 37.0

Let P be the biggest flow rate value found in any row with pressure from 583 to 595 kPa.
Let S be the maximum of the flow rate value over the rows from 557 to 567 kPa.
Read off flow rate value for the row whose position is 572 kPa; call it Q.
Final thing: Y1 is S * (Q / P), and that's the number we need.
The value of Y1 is 1.9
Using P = 2.66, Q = 1.88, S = 2.7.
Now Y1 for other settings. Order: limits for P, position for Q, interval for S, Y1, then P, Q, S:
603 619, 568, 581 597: 2.0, 2.96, 2.18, 2.67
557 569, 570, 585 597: 1.9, 2.7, 2.04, 2.58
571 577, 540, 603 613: 3.7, 2.33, 3.21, 2.68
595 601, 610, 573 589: 2.5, 2.58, 2.4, 2.72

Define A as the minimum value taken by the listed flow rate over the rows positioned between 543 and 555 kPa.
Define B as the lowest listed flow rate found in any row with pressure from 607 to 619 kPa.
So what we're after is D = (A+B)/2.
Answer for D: 2.40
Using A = 2.89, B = 1.91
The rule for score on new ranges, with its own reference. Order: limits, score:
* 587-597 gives 588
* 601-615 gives 604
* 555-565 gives 564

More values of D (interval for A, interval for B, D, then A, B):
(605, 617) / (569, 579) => 1.79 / 1.7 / 1.88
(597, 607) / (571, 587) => 1.71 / 1.54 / 1.88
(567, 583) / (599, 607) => 1.71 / 1.88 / 1.54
